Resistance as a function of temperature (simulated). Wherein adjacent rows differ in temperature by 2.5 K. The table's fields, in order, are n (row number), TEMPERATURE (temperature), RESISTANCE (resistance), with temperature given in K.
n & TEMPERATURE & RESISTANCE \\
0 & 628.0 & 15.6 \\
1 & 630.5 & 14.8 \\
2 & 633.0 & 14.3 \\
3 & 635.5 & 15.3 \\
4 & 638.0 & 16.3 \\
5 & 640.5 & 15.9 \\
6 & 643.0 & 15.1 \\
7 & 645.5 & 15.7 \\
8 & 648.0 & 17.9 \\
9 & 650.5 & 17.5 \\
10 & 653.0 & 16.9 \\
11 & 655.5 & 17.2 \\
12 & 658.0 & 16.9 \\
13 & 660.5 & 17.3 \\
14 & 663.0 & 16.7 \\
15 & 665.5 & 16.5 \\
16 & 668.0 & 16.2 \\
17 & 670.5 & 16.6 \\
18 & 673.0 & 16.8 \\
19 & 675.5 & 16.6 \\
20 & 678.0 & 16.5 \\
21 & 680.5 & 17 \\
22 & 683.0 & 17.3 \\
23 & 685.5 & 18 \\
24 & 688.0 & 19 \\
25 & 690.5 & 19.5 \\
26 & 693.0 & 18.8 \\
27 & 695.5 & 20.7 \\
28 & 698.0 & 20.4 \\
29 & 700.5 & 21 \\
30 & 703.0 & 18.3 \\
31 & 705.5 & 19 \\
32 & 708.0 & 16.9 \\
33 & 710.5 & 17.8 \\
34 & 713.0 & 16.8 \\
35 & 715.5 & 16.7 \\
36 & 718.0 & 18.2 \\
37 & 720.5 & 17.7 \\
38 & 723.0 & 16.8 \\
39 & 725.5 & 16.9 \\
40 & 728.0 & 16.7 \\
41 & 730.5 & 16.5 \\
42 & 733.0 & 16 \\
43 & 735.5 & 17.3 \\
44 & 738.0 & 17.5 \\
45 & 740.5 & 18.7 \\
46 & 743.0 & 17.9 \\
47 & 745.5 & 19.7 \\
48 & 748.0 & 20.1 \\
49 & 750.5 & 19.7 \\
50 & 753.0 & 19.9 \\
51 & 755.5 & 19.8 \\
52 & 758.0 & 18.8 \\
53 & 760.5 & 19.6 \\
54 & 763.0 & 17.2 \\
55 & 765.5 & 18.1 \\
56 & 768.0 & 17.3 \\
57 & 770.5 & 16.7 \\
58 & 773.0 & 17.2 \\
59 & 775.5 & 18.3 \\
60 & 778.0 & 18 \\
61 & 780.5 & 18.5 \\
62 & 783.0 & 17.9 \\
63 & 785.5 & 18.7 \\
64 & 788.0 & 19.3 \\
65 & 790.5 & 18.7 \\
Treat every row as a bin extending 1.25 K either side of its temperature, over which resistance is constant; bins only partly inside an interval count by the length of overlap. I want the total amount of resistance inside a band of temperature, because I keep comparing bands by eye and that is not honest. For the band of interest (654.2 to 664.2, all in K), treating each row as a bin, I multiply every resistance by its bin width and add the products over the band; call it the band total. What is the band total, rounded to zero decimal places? 170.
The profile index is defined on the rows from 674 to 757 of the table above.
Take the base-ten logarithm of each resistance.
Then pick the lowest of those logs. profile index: 1.204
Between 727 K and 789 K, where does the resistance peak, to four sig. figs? 748.0 K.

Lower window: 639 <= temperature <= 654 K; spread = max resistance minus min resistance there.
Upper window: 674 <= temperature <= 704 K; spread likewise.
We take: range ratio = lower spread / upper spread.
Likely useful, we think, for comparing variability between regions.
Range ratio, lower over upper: 0.6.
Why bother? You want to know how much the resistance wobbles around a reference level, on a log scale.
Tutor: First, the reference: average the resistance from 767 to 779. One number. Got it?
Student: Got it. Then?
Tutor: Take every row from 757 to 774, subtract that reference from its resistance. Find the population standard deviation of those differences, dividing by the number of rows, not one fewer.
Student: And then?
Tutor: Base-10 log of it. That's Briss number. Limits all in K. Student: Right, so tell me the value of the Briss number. -0.02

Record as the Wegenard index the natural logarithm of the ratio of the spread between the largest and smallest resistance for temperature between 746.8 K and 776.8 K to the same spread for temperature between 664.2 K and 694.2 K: 0.0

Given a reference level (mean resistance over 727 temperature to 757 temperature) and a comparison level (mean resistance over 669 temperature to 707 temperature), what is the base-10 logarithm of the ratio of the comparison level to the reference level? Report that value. 0.00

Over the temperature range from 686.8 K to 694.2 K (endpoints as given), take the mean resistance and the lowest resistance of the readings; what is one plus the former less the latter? 1.30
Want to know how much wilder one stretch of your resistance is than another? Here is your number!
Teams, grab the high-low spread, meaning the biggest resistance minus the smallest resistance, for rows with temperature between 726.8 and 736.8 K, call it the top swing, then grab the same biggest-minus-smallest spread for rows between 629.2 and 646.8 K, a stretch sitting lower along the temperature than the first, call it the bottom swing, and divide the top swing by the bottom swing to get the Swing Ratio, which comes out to 0.65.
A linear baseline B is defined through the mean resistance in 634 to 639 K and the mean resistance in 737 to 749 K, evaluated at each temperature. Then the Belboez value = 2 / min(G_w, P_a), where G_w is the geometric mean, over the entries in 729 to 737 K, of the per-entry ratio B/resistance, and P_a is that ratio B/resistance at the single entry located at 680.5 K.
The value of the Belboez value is 2.00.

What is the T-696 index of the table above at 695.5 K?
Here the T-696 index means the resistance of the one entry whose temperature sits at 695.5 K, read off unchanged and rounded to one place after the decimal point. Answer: 20.7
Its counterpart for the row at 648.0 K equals 17.9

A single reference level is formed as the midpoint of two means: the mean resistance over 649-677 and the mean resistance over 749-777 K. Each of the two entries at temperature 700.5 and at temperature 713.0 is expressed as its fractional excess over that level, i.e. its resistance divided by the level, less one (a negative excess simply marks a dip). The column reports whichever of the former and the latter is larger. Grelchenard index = 0.19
